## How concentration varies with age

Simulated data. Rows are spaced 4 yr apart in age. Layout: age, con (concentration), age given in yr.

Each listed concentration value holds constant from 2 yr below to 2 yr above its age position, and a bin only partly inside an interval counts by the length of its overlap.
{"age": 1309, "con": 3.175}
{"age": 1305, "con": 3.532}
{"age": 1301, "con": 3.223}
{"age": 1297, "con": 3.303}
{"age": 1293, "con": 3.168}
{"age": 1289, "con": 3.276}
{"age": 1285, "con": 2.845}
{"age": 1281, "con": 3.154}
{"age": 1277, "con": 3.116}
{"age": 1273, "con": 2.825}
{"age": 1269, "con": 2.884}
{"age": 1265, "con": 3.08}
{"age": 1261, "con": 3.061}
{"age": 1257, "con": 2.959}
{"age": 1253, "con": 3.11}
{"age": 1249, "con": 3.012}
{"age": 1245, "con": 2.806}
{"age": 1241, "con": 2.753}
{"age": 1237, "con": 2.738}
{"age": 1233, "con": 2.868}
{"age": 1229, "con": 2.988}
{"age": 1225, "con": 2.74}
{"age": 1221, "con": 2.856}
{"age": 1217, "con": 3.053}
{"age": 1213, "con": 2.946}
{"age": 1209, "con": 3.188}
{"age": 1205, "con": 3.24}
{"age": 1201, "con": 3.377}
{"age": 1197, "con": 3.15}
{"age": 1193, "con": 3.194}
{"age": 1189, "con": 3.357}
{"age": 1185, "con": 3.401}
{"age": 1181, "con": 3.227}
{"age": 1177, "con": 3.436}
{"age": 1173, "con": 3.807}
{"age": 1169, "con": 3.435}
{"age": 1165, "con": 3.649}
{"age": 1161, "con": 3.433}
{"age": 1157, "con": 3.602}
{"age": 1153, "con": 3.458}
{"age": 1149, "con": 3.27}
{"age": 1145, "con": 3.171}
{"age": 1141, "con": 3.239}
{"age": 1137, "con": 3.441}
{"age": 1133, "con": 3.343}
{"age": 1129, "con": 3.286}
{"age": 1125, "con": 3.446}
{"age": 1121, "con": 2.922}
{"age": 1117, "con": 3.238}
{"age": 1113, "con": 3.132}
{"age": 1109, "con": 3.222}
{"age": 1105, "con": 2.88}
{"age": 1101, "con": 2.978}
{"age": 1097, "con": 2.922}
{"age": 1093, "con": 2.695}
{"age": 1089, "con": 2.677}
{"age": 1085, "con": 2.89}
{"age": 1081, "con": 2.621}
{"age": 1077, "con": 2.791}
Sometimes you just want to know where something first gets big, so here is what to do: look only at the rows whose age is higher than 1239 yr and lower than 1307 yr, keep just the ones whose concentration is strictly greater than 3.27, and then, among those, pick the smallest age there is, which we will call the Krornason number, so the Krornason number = 1289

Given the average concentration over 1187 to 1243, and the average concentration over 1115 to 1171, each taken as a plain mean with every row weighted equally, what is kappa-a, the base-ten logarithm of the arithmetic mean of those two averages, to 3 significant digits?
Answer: 0.504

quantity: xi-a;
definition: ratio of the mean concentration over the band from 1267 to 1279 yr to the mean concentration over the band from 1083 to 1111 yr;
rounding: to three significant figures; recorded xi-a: 1.02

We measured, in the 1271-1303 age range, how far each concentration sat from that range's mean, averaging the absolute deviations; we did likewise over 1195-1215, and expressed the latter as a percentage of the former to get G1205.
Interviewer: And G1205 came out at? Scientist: 76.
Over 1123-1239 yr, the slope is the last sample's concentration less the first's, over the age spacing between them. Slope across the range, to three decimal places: -0.006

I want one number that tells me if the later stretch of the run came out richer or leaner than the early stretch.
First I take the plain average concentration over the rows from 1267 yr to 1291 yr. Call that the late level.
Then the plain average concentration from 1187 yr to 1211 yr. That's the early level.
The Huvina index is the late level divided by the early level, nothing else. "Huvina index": 0.93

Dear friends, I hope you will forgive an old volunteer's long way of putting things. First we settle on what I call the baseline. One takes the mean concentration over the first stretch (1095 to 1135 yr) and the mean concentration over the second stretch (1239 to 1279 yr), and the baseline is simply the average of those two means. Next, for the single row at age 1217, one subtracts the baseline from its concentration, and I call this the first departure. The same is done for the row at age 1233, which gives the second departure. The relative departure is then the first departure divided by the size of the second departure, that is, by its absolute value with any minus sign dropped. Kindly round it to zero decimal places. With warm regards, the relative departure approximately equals 0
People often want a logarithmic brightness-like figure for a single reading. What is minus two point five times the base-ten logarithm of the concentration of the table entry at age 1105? -1.15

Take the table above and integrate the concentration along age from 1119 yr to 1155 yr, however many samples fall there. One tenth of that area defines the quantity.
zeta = 12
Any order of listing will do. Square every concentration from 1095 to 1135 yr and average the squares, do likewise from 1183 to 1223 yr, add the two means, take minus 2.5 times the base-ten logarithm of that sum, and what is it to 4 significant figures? -3.252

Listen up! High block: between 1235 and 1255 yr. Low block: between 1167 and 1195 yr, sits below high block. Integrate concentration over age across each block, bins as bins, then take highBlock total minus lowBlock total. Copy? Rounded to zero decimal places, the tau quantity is -38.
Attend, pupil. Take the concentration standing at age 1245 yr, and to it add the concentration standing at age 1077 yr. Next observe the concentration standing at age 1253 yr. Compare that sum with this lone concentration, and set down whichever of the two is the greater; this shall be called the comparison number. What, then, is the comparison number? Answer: 5.6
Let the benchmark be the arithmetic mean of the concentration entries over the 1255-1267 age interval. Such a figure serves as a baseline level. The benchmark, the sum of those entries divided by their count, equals 3.0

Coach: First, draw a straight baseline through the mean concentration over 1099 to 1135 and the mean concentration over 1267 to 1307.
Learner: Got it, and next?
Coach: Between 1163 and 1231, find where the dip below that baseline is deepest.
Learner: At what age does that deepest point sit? 1225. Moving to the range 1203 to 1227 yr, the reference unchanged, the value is 1225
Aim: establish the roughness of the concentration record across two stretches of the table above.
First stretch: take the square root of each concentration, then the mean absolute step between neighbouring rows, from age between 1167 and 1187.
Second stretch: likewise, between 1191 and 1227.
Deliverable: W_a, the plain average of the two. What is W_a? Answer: 0.058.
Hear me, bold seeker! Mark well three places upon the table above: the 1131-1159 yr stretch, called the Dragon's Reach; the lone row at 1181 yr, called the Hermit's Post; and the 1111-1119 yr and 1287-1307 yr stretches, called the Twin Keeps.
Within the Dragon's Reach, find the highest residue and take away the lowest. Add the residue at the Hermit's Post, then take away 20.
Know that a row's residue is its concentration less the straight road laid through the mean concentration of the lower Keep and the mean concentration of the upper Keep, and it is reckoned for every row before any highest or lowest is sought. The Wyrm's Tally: -19.6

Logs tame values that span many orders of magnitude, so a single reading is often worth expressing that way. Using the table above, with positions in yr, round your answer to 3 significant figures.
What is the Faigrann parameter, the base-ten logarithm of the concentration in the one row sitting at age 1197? 0.498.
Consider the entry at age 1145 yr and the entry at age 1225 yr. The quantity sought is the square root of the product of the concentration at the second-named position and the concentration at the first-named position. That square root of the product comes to 2.95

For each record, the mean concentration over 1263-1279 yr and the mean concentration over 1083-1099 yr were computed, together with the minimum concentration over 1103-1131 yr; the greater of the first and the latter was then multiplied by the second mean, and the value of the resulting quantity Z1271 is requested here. 8.3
